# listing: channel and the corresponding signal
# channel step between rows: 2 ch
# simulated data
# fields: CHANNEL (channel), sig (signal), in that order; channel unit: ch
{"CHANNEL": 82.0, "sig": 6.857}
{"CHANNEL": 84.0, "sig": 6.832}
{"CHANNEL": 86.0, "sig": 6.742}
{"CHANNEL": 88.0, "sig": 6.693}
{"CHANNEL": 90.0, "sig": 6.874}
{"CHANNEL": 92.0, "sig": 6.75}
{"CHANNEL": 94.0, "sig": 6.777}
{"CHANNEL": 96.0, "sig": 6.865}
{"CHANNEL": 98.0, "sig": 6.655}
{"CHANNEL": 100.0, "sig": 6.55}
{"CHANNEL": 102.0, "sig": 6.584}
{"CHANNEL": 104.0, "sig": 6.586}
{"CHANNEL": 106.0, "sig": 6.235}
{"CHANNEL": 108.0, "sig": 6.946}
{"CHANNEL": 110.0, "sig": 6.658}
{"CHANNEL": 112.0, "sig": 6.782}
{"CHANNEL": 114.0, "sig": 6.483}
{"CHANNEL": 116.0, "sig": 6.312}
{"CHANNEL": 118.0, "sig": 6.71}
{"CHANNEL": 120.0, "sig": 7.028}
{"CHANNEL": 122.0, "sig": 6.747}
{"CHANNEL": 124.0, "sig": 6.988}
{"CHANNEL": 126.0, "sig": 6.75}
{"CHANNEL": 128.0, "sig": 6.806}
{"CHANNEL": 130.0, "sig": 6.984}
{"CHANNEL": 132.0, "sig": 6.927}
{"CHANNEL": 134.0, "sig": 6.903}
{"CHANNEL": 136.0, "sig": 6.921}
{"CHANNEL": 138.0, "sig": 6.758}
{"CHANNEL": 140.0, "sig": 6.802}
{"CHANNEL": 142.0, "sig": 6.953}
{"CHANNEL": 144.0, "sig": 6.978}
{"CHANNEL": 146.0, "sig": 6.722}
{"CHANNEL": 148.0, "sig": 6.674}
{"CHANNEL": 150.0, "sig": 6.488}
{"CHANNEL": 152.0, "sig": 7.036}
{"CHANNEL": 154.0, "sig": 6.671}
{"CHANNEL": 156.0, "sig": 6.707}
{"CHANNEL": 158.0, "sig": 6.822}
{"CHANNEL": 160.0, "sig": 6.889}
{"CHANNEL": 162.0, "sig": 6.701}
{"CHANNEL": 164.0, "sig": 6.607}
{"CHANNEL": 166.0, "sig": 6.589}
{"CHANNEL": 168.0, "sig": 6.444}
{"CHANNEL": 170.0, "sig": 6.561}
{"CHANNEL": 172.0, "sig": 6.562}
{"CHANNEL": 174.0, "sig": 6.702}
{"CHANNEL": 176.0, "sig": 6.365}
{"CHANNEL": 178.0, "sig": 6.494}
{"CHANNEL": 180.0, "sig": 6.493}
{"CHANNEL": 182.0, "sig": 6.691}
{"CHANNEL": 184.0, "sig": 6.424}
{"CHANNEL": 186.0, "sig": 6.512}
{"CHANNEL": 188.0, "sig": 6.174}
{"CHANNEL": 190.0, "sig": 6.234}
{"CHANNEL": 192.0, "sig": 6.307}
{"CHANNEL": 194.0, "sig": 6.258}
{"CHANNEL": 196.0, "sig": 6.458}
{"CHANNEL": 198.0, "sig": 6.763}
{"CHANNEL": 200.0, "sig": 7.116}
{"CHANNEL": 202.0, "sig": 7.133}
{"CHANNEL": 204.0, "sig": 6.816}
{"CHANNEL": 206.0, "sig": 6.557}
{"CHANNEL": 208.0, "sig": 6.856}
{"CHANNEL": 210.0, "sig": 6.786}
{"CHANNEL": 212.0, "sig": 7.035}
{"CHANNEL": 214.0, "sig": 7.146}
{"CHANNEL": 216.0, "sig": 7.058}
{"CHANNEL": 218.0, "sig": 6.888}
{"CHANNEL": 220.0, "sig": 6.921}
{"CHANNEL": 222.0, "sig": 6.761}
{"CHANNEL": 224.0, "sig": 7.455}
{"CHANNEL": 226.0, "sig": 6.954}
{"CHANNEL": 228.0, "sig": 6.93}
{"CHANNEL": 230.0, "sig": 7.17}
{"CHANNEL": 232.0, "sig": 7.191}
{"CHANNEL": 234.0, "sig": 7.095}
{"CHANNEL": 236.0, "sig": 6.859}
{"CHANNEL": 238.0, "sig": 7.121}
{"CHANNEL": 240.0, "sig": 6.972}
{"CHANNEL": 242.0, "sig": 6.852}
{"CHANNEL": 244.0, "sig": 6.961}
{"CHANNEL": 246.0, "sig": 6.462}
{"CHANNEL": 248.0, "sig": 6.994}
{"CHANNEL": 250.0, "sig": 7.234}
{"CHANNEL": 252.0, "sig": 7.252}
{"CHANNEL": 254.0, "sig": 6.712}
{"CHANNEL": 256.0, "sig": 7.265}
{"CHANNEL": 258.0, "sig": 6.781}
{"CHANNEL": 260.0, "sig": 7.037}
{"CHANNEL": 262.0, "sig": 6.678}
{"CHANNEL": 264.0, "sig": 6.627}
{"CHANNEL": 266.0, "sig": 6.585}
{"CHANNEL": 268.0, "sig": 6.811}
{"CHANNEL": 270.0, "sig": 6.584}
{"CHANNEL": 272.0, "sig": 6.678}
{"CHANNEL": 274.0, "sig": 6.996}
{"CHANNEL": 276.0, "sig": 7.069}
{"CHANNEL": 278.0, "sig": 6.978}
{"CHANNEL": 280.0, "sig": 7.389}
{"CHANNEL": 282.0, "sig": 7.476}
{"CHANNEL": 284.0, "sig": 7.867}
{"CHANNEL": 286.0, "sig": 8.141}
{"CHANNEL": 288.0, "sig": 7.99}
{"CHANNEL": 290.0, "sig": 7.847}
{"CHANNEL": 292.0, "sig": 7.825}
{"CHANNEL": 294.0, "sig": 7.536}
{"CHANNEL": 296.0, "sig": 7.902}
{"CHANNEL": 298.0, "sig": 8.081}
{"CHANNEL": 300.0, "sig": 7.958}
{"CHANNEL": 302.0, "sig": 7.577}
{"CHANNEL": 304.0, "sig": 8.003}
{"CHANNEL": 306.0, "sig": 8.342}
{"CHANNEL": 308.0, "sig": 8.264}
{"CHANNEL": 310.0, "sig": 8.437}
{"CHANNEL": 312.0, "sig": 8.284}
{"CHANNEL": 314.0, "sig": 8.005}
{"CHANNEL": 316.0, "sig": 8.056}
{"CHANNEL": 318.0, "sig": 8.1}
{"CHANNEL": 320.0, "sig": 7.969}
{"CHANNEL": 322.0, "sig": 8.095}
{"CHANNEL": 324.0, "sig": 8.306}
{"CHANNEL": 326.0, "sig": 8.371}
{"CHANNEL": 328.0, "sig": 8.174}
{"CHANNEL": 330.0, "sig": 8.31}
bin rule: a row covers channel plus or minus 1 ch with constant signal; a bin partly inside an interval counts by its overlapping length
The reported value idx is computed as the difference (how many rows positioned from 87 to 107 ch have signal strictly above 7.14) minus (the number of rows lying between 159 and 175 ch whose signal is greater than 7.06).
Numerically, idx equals 0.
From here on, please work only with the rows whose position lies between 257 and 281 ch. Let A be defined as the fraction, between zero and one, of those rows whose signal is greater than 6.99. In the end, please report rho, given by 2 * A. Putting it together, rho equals 0.7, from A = 0.3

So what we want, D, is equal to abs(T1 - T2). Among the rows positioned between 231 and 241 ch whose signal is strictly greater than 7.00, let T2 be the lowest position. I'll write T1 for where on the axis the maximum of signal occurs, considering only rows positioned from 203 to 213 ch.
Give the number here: 20 ch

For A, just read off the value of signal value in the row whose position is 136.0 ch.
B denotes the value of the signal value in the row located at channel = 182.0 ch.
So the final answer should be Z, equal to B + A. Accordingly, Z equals 13.6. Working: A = 6.921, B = 6.691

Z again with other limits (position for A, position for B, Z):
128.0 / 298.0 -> 14.9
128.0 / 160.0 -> 13.7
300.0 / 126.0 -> 14.7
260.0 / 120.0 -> 14.1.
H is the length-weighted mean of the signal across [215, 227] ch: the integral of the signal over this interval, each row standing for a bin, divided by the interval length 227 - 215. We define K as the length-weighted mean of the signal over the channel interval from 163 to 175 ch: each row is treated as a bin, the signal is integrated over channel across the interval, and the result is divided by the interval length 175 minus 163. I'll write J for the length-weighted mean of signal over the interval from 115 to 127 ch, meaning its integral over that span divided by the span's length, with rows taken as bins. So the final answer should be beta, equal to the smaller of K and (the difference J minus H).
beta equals -0.3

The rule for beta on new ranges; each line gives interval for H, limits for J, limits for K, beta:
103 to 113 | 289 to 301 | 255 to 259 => 1.2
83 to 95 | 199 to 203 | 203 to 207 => 0.3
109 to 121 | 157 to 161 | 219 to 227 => 0.2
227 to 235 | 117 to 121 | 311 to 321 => -0.2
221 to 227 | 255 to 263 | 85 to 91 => -0.1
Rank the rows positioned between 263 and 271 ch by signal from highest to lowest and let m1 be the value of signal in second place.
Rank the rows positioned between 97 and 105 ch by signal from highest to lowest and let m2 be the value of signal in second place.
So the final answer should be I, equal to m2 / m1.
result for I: 0.99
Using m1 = 6.627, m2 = 6.586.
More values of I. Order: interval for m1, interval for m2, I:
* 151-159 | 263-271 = 0.97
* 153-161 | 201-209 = 1.00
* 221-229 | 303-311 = 1.20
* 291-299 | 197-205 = 0.90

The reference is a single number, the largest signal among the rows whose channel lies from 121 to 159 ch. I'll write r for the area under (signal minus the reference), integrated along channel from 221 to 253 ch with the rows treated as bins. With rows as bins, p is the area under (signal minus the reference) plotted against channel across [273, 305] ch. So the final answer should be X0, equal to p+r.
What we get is 19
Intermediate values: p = 20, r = -1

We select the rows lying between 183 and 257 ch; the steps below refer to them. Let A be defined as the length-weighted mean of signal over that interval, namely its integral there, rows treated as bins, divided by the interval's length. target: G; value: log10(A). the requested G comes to 0.836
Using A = 6.86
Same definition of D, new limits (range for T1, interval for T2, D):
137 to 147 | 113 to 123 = 24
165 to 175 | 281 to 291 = 108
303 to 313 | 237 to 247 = 72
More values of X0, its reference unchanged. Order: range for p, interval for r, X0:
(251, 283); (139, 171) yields -13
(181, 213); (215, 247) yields -15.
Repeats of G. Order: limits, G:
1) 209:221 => 0.843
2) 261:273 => 0.824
